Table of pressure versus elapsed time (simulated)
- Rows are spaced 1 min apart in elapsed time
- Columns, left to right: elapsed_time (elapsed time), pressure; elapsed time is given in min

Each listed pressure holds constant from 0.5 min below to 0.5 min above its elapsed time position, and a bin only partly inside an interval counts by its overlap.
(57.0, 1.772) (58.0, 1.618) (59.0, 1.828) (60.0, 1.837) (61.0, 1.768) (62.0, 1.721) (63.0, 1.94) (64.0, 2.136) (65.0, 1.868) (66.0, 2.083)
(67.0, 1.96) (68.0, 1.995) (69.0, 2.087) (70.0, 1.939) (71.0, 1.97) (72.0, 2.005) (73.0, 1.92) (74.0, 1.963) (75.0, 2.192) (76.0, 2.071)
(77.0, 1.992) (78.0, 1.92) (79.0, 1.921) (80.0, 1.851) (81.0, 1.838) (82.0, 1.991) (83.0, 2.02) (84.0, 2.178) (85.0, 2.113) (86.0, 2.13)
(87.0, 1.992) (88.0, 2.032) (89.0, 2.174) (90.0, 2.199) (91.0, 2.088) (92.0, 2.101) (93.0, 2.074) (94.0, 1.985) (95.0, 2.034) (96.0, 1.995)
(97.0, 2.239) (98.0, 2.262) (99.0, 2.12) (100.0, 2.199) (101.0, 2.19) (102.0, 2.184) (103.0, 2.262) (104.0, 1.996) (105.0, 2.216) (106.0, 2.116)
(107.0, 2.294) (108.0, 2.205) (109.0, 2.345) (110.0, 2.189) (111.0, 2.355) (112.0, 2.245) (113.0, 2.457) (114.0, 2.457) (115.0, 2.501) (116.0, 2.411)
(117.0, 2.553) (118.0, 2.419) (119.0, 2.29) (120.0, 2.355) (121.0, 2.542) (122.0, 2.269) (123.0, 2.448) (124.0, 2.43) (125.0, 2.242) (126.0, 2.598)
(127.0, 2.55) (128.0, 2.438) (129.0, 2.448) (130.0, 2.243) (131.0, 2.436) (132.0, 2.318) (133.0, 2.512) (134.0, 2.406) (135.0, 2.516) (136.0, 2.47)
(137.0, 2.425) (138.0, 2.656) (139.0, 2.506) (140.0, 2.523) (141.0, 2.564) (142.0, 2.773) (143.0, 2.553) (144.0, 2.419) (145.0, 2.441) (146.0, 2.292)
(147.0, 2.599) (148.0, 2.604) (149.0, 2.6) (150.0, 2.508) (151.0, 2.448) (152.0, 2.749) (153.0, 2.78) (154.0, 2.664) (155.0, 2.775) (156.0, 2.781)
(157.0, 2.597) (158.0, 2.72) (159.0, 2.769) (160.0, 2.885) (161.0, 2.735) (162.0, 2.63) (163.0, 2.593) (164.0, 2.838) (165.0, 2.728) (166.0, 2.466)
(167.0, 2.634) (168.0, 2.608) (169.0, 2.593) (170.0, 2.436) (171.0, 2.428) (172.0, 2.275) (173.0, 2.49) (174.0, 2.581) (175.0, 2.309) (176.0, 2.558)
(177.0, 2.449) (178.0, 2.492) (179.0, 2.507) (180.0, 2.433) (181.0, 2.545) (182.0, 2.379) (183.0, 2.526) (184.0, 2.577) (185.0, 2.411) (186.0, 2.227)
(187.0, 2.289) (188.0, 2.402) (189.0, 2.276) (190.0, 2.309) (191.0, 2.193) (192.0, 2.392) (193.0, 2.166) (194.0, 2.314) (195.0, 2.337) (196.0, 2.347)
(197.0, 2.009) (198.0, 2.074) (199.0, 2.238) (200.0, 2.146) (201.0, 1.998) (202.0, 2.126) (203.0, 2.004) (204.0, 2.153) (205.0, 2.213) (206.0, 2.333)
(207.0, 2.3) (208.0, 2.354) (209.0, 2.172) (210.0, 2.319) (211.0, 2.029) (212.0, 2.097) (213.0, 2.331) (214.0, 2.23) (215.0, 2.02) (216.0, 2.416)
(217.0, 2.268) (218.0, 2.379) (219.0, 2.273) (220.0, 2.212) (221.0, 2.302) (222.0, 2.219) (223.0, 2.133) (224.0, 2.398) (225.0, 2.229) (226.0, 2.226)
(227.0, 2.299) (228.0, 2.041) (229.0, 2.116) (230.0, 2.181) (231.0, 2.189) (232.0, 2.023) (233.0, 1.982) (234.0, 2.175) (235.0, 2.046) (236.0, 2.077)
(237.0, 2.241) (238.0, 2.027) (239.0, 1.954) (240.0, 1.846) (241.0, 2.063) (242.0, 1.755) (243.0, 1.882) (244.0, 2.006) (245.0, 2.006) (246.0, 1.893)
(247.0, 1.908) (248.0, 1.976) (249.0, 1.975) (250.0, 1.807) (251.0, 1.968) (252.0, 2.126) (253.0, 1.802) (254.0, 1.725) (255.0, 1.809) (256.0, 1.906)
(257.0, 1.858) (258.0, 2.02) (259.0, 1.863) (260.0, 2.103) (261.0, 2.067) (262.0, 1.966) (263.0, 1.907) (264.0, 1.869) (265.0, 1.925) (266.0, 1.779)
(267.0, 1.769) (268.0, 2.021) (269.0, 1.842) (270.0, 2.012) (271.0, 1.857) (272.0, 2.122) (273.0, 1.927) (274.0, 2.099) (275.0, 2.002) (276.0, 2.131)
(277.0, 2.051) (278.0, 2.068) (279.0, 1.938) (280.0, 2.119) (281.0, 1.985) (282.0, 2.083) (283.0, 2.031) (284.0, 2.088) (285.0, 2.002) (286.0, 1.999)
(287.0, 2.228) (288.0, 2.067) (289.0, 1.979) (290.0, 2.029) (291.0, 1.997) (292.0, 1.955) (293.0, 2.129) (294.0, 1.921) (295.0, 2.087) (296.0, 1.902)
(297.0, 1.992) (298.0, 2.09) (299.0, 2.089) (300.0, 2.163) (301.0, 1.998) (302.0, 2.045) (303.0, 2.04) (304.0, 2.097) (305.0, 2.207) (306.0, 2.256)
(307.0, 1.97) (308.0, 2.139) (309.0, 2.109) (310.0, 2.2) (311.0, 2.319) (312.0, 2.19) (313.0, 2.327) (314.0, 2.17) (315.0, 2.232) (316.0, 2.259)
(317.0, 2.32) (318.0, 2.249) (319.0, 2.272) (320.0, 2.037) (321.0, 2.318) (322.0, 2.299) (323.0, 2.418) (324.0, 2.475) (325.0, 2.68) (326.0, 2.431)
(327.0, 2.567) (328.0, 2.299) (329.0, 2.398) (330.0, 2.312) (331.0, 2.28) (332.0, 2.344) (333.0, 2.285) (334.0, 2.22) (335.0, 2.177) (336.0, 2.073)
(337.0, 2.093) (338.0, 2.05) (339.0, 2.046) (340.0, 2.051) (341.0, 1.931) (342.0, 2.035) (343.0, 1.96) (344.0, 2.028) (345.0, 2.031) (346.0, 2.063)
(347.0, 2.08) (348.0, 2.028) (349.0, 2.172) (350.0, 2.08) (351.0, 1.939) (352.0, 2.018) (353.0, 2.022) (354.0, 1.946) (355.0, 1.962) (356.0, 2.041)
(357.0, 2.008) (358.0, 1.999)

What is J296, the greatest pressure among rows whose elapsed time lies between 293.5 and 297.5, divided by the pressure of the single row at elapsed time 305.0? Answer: 0.95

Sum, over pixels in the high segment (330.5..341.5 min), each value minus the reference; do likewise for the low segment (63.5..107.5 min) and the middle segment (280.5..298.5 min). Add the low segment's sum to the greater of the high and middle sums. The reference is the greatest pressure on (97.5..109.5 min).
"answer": -15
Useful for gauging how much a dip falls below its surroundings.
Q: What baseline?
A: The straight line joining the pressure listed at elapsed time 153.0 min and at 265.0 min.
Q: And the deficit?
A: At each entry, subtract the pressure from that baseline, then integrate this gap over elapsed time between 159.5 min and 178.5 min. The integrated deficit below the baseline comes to 1.8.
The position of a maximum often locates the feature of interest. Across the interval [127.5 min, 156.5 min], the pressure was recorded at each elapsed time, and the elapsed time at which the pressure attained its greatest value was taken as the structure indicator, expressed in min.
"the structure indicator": 156.0 min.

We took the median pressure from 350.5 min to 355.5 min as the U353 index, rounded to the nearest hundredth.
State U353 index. 1.96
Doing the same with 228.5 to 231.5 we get 2.18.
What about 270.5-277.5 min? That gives 2.05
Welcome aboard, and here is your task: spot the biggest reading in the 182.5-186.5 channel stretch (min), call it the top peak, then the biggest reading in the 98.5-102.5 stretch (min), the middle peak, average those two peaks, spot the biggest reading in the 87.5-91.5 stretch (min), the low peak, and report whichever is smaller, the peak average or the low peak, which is 2.20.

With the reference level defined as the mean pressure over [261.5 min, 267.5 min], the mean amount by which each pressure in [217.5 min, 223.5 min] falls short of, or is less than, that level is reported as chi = -0.4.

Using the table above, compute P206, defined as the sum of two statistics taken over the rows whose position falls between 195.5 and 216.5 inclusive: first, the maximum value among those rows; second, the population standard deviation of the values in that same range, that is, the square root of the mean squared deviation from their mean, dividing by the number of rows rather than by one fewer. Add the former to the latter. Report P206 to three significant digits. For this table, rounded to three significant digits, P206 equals 2.55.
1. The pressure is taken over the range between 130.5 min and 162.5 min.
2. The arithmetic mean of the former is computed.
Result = 2.58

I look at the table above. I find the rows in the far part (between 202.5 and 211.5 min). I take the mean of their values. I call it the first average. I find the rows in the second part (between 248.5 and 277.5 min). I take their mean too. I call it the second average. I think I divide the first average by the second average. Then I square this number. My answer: 1.3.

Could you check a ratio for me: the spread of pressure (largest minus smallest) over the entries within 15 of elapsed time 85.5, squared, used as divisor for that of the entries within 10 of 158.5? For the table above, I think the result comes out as 2.4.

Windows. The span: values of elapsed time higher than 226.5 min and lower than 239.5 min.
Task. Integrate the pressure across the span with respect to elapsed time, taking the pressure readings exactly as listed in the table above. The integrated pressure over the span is 27.4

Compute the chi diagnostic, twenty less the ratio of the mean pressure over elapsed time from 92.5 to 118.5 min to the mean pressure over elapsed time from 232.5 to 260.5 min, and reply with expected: 18.9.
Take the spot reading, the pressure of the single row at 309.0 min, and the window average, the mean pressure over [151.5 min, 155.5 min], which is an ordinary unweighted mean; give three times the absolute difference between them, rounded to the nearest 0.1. 1.9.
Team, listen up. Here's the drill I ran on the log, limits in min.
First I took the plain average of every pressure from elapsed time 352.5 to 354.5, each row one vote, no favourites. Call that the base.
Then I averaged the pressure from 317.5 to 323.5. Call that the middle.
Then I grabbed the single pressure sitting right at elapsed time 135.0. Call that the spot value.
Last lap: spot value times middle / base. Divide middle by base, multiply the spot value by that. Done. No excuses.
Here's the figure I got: 2.9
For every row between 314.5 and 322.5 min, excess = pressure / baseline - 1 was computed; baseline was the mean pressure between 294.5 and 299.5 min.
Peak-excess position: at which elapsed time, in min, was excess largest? 317.0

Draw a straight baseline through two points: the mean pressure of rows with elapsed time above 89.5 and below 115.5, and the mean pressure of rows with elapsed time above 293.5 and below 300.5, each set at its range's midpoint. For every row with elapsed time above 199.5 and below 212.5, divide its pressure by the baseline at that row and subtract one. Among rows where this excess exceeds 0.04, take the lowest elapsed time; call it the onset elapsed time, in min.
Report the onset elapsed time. 205.0 min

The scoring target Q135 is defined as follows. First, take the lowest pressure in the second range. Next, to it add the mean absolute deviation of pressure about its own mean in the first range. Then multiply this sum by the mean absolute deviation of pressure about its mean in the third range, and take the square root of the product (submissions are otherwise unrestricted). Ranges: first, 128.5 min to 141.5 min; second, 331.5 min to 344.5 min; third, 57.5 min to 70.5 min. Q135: 0.50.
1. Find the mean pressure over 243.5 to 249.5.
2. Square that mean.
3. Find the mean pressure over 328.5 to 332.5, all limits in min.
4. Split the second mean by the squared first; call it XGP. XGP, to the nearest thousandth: 0.607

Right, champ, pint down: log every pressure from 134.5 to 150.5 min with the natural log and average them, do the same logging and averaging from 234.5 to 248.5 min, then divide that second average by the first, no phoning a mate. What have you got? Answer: 0.73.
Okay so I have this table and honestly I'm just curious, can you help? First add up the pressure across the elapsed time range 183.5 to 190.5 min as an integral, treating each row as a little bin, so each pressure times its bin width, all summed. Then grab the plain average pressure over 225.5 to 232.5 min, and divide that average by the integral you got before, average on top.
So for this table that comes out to 0.131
